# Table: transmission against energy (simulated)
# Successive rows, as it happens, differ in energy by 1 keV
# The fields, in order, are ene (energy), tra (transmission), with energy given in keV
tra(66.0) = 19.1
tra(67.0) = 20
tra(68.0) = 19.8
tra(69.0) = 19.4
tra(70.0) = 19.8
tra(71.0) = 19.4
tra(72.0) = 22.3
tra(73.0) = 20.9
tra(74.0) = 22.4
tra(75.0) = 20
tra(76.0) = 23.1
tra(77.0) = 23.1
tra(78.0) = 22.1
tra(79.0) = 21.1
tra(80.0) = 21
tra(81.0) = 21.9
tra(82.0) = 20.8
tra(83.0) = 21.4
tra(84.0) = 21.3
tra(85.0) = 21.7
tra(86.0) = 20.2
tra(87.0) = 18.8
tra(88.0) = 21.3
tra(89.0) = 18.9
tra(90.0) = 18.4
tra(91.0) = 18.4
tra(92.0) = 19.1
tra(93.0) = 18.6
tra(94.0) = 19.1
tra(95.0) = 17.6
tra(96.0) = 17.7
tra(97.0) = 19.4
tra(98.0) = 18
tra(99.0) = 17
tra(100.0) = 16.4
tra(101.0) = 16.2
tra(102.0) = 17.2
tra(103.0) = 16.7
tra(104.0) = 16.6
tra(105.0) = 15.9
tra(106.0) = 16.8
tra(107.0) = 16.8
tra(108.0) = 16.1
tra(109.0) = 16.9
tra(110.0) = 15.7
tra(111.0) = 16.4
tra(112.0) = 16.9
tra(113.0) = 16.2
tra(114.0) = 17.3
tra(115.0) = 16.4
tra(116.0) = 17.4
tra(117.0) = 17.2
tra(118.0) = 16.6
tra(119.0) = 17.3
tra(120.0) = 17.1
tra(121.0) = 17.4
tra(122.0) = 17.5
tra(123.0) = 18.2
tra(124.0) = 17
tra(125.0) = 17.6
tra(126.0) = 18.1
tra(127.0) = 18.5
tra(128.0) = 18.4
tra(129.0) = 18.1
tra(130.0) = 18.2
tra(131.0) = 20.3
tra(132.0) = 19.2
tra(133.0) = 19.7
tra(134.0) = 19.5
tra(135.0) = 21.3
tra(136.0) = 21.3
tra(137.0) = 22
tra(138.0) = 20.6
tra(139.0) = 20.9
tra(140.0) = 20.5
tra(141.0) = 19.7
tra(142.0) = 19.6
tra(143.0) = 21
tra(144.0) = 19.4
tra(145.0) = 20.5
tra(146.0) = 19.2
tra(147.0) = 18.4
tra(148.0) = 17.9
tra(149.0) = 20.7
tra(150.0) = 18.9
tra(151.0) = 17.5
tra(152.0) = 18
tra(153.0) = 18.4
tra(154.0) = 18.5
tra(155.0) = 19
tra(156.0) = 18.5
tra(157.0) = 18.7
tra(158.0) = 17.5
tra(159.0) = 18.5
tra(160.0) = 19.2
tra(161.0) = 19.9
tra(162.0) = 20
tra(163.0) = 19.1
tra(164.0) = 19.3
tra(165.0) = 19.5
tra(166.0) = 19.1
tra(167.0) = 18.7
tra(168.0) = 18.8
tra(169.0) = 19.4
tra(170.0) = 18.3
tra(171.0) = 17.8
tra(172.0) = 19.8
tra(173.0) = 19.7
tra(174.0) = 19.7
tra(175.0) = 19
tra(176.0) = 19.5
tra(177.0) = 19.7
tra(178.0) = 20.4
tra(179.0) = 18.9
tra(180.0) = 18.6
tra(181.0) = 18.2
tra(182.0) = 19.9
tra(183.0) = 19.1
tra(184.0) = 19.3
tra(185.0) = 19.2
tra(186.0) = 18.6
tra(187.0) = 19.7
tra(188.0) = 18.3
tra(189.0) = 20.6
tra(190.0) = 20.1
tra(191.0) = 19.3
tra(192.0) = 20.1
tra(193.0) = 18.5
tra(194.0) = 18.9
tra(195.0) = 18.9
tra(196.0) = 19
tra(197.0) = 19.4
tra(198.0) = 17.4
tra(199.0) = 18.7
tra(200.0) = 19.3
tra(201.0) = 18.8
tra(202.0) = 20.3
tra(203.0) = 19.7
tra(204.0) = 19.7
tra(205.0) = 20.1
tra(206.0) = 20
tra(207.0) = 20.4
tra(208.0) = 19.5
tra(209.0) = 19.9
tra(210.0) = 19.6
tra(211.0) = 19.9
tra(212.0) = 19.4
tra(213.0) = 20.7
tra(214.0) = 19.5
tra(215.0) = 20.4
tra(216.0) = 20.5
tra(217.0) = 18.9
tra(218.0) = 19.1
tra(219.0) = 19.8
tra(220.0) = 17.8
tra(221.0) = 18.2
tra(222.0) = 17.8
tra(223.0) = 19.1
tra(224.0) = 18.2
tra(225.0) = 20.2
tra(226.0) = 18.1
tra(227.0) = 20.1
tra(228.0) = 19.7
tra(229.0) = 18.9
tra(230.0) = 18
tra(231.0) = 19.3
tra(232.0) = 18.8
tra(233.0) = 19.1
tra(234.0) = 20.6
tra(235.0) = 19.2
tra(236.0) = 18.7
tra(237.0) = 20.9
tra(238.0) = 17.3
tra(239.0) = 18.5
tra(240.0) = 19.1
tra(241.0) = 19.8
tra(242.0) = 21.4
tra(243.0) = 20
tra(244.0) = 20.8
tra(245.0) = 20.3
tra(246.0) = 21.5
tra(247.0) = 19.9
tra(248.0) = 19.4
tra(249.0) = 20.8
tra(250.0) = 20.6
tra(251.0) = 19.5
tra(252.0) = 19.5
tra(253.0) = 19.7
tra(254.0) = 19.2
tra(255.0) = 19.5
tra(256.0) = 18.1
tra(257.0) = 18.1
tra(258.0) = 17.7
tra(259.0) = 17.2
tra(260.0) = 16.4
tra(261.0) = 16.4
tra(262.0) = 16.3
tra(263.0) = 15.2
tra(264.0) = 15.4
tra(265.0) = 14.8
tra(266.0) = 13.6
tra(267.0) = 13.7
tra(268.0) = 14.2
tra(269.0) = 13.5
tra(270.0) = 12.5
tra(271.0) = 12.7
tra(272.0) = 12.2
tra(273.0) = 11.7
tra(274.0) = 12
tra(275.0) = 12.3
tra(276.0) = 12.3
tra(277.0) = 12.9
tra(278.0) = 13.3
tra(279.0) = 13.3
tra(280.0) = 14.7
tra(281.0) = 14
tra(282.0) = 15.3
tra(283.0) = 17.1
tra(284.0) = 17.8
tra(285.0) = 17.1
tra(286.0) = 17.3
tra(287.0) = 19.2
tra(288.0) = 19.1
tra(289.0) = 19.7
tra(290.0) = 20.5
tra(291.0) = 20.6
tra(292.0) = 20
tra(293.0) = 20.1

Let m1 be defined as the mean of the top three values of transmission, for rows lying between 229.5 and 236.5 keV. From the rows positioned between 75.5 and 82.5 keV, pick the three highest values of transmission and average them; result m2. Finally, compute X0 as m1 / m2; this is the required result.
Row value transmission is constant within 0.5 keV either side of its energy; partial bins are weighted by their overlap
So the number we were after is 0.87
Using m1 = 19.7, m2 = 22.8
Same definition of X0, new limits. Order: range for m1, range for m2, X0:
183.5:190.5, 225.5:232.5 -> 1.02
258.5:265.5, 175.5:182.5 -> 0.83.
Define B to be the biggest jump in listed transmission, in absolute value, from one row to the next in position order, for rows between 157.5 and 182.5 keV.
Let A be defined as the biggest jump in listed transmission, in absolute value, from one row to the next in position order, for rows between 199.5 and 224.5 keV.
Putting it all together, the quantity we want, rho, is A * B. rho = 4.0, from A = 2.00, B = 2.00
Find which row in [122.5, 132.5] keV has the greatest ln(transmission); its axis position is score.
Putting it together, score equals 131.0 keV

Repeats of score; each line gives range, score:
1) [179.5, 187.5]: 182.0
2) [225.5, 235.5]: 234.0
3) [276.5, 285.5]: 284.0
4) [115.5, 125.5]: 123.0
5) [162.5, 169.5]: 165.0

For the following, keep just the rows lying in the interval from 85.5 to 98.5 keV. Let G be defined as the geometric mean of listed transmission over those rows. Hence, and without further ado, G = 18.86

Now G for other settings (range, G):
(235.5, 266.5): 18.45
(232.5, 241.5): 19.22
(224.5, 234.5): 19.26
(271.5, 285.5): 13.86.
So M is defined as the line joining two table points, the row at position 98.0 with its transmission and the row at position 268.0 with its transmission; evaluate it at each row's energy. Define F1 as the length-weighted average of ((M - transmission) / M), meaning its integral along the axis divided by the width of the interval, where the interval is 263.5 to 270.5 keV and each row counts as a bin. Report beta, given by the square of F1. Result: 0.00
